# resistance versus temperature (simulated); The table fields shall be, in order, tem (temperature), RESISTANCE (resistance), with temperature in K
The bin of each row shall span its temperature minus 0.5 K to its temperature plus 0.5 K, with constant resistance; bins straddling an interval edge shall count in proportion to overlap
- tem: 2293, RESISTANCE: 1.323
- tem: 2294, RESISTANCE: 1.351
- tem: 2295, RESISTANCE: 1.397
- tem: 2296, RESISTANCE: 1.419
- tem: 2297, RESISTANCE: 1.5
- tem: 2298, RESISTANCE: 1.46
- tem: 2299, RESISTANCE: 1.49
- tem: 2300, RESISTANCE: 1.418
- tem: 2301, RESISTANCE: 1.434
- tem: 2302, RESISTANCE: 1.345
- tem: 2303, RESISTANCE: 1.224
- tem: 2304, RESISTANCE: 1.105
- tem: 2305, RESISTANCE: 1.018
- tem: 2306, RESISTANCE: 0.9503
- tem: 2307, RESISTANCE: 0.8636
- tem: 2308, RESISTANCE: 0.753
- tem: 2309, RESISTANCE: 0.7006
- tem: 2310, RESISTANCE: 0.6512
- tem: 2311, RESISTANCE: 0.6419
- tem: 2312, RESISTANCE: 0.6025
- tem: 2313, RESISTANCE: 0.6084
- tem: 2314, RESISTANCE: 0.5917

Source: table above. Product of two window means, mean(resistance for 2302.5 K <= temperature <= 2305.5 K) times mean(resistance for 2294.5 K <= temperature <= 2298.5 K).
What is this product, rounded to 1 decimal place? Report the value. 1.6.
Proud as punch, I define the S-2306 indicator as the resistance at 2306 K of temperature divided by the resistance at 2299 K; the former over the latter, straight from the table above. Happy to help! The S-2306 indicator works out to 0.64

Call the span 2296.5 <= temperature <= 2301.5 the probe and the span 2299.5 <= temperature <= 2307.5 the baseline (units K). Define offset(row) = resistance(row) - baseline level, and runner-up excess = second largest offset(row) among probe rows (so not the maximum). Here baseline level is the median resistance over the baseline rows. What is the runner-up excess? 0.33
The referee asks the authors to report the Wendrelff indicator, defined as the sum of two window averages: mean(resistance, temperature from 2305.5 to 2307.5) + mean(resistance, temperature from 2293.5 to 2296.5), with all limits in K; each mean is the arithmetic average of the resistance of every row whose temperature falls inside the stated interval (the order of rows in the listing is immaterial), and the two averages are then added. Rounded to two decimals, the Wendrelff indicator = 2.30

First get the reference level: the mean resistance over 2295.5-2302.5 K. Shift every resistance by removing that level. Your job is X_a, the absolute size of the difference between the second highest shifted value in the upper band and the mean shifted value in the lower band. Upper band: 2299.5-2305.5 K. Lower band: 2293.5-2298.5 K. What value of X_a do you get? 0.01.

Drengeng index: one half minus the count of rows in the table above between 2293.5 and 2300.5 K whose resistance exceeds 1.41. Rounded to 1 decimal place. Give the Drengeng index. -4.5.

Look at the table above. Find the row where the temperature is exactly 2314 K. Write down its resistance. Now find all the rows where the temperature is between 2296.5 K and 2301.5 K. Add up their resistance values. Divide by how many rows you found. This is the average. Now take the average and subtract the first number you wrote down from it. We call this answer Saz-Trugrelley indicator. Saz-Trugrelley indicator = 0.87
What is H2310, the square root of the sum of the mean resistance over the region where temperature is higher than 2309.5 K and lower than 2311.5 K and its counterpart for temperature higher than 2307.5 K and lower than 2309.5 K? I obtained 1.17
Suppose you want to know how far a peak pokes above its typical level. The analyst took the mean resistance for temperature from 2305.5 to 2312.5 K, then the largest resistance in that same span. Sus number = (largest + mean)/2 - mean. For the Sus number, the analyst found 0.11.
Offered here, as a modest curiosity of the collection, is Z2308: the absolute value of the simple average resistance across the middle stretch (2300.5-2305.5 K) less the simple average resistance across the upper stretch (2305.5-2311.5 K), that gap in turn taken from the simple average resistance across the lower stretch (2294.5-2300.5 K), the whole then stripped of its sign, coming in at 0.98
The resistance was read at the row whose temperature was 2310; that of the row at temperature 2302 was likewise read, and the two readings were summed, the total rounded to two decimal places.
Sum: 2.00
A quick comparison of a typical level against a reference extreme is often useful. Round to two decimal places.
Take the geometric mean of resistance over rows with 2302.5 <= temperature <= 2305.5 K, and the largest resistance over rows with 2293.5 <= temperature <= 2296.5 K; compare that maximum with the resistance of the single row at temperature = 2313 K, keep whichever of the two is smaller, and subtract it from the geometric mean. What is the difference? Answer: 0.50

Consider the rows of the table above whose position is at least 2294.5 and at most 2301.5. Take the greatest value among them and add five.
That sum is 6.50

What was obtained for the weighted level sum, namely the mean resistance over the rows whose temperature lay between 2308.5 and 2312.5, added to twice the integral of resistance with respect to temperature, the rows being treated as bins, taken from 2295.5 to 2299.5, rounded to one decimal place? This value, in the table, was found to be 12.4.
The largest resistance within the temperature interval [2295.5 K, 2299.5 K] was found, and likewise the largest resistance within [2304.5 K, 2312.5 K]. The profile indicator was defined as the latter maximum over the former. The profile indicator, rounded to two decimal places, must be 0.68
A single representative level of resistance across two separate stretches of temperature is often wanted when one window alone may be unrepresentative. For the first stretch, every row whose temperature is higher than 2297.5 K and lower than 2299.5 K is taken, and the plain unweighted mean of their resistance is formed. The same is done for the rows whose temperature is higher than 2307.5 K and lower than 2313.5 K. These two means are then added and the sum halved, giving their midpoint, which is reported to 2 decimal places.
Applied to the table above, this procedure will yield 1.07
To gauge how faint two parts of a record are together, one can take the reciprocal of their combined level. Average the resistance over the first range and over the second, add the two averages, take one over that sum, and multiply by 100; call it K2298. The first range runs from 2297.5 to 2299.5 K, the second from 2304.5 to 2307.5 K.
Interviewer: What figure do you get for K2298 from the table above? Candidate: 41.3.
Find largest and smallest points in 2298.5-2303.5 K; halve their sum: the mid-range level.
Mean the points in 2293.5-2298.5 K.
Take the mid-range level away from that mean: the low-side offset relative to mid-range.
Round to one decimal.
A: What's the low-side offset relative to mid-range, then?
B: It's 0.1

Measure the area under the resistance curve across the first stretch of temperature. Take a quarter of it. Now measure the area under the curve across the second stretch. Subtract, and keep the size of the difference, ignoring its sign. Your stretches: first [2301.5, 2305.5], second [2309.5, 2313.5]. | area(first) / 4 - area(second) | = 1.3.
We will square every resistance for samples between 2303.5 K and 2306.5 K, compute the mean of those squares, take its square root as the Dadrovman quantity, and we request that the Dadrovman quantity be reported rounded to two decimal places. 1.03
